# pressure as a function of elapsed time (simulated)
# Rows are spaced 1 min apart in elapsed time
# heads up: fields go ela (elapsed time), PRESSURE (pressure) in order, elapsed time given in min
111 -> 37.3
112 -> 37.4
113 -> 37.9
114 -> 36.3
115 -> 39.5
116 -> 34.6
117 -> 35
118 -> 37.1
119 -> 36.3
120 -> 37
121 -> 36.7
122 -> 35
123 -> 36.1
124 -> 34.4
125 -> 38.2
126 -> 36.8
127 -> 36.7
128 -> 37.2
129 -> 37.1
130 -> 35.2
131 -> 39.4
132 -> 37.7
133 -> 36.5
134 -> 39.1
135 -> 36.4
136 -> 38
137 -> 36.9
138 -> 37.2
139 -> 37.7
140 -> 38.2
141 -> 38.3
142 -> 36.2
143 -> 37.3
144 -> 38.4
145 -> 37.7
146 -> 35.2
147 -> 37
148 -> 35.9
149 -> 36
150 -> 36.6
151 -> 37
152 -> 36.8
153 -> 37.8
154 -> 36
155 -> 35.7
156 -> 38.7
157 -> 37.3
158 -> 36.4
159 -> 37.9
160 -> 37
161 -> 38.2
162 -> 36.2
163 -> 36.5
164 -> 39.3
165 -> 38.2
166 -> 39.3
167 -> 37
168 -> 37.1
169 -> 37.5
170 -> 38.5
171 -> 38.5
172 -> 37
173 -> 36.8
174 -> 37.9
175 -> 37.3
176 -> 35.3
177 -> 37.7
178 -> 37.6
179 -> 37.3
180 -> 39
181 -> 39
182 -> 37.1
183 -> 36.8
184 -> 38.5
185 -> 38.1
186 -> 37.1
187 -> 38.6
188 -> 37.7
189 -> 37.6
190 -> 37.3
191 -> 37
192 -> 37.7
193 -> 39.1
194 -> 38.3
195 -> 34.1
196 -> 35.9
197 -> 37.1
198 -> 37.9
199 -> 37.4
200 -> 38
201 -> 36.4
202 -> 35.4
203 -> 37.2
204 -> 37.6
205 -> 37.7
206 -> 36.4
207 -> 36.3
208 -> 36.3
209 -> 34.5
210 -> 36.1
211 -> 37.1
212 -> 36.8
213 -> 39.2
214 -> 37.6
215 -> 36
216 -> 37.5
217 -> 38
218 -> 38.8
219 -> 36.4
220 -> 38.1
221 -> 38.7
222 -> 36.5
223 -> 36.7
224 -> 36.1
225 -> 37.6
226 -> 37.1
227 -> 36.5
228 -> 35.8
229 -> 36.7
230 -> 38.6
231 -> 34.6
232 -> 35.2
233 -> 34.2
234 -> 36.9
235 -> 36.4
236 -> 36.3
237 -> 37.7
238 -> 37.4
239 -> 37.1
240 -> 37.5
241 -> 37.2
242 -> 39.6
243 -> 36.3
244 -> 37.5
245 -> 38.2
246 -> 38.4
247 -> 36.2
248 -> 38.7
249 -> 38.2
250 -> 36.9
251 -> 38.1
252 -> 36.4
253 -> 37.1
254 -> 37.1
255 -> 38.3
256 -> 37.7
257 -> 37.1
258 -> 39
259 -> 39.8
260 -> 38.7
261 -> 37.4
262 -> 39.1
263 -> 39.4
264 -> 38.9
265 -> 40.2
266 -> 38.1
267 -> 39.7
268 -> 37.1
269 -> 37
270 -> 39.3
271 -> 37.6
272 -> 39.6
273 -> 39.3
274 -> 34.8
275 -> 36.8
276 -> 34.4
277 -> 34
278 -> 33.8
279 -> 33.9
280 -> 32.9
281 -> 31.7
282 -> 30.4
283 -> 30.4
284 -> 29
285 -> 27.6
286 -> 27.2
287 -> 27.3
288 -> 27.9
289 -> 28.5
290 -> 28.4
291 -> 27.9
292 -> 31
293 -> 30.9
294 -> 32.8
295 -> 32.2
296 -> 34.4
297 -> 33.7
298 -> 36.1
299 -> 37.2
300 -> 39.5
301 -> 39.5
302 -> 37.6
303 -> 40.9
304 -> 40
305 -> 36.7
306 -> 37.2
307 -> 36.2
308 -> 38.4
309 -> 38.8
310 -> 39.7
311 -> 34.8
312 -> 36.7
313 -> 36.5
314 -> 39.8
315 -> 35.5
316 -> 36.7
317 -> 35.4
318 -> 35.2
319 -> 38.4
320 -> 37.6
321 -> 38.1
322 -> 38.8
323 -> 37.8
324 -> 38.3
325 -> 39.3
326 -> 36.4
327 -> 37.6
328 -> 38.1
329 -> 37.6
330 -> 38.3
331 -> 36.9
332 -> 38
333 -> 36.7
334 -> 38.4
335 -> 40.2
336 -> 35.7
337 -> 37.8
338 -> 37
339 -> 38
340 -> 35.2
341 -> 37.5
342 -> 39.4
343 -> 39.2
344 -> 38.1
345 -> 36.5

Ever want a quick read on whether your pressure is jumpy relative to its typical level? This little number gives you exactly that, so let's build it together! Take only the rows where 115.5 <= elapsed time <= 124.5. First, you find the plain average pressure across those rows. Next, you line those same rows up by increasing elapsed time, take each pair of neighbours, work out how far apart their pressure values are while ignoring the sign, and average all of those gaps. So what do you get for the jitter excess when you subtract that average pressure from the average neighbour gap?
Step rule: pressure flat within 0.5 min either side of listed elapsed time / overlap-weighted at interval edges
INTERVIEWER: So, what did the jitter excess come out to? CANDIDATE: -34.7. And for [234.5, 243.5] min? -36.2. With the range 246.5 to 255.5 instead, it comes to -36.3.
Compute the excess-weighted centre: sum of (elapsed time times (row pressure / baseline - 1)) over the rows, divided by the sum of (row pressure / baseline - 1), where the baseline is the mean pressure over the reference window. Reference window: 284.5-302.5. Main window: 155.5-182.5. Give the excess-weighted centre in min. 169.0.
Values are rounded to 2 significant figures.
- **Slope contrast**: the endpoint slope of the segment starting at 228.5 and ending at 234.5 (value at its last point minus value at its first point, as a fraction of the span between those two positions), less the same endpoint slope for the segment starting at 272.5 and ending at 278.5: 1.1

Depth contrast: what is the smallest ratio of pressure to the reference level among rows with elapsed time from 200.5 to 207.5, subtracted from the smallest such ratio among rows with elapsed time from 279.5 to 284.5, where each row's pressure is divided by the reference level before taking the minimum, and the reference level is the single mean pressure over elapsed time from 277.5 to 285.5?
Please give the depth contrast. -0.21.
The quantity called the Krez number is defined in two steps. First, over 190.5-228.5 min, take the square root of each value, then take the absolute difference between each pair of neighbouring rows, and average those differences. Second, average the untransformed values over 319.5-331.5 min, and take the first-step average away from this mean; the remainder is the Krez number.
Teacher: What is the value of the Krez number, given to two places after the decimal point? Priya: 37.81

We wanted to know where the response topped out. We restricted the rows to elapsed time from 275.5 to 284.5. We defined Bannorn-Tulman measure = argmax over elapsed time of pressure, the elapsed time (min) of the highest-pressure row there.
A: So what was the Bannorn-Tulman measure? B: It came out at 276 min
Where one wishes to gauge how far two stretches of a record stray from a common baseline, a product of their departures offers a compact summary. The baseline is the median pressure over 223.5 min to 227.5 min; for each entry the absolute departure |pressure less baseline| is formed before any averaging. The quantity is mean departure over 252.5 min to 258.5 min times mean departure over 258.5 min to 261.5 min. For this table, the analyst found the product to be 1.7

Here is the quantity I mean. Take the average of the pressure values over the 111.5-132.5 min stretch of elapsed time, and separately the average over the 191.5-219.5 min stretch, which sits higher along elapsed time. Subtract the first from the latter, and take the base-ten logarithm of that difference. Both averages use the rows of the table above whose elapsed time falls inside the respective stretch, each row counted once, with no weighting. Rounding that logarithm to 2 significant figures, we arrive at -0.54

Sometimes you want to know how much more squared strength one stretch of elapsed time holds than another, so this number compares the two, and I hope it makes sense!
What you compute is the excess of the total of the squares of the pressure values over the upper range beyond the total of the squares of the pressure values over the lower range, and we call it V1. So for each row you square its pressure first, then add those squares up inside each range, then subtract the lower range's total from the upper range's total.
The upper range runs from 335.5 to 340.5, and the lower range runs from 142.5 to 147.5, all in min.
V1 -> -140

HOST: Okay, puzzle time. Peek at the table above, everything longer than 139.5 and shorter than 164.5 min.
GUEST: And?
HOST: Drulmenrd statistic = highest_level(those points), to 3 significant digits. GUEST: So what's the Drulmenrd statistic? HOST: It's 39.3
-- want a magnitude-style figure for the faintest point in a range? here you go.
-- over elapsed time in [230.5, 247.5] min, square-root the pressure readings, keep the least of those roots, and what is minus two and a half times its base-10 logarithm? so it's -1.92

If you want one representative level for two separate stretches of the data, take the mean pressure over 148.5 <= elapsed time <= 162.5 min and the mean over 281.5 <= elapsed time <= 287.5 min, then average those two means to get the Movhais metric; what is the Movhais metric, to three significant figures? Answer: 32.8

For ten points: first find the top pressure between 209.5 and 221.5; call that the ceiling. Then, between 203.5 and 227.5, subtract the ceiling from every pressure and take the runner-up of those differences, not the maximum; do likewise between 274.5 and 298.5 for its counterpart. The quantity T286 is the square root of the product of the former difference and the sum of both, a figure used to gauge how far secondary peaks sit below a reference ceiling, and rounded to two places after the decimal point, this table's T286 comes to 1.18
